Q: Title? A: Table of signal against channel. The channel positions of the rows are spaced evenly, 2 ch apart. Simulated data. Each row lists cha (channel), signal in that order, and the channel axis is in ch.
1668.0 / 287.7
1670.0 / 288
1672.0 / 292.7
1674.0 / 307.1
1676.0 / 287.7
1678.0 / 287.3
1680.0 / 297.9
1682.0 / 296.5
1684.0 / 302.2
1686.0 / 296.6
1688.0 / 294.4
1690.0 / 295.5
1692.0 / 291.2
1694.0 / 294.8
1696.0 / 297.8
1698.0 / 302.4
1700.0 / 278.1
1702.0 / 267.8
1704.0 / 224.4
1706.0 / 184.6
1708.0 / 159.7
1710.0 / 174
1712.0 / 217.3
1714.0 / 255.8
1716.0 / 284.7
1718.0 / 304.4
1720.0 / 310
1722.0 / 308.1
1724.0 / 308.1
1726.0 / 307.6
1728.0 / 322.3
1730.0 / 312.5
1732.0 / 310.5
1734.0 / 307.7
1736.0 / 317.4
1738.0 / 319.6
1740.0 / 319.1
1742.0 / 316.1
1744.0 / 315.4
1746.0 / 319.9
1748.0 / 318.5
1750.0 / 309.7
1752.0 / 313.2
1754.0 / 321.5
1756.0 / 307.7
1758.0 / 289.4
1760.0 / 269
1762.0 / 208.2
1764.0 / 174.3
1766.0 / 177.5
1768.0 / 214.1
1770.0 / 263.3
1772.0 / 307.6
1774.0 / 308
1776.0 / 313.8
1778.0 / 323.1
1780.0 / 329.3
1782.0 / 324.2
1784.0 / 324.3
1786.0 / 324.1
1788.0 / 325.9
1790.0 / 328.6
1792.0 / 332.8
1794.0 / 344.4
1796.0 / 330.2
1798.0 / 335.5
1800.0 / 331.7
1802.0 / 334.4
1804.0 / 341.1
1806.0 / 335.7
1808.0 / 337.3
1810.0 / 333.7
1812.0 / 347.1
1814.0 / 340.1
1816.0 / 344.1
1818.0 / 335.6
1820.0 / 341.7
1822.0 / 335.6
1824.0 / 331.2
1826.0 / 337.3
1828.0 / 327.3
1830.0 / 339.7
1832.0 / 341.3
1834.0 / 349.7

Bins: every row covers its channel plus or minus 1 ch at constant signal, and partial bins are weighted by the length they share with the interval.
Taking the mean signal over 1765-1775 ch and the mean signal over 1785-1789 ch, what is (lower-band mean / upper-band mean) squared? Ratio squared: 0.6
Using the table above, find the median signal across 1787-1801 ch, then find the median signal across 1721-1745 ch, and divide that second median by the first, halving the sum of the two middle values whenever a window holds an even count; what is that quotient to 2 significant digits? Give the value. 0.95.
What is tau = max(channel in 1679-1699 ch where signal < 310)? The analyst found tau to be 1698.0 ch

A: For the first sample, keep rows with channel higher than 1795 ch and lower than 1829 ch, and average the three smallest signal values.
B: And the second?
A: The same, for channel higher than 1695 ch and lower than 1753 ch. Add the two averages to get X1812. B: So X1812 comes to 502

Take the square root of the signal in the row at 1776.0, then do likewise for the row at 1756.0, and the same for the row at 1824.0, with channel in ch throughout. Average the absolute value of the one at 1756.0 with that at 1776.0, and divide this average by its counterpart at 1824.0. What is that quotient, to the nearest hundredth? 0.97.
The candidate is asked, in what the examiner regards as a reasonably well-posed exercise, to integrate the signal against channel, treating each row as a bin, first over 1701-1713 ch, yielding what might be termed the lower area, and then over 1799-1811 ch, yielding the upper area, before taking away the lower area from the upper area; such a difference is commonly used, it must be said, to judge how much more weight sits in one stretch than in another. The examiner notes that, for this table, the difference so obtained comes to 1572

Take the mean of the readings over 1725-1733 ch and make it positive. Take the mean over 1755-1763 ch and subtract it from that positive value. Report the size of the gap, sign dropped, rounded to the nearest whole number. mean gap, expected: 45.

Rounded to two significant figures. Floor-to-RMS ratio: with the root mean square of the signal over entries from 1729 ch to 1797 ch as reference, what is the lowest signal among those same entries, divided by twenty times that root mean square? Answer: 0.029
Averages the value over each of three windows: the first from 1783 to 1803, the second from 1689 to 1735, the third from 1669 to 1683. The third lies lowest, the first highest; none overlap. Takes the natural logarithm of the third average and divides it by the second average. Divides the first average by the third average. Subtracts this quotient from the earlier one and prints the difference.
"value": -1.11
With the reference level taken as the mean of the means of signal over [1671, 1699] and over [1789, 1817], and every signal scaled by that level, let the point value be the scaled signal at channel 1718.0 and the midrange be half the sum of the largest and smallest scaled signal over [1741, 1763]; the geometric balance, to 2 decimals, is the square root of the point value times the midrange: 0.90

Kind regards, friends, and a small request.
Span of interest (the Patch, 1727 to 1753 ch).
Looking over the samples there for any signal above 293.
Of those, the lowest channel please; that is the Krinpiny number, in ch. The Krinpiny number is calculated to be 1728.0 ch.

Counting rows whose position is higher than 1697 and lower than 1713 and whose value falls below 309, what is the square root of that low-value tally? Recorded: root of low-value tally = 2.8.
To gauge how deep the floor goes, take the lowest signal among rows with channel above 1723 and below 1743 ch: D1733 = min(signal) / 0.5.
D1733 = 615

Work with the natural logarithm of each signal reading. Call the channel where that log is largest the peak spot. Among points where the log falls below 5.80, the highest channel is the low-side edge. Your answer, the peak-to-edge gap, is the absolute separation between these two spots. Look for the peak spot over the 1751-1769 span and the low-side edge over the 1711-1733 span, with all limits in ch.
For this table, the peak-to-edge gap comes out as 22 ch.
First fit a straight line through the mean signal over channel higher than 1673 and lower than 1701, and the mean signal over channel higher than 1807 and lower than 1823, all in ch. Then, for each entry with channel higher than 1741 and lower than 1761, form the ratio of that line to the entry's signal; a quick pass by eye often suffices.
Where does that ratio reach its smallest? 1746.0 ch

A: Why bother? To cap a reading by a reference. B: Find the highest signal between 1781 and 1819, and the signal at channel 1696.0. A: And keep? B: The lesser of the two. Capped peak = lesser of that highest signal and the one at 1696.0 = 298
